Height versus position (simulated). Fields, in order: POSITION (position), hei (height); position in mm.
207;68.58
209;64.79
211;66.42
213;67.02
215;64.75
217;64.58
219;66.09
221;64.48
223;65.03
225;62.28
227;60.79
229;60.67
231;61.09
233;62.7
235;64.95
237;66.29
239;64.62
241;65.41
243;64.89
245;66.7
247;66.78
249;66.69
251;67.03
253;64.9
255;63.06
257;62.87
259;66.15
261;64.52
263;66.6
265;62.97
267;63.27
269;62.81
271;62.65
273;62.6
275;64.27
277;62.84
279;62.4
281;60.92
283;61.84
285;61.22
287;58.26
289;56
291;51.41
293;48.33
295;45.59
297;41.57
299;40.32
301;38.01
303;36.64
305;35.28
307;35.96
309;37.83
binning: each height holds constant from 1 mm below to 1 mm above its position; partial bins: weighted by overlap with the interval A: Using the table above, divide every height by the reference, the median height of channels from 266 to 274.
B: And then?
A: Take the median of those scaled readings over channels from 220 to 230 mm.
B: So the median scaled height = 0.99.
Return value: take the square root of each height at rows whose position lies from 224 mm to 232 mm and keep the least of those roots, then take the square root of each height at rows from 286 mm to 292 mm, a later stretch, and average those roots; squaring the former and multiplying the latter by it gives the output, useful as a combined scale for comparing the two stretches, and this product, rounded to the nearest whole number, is 451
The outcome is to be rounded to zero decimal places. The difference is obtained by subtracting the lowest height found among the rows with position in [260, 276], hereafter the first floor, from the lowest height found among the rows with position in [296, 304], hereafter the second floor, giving -26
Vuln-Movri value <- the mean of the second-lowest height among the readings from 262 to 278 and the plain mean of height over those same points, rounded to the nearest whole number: 63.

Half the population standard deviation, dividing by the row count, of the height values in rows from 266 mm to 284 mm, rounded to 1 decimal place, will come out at 0.4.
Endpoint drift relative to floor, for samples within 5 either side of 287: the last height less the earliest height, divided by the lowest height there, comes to -0.20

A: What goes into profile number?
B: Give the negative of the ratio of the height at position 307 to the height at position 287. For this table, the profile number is -0.62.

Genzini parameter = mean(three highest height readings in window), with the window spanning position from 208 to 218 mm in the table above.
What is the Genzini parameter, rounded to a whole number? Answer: 66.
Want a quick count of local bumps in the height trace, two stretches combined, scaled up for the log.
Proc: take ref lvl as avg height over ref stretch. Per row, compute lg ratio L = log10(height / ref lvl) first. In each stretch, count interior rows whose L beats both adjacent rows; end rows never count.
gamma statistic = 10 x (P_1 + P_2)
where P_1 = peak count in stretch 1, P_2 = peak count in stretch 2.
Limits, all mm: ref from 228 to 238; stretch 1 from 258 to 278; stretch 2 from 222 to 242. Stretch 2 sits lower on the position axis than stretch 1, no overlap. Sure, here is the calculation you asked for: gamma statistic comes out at 40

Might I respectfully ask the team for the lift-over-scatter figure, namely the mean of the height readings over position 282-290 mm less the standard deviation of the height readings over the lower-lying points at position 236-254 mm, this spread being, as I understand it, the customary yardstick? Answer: 58.4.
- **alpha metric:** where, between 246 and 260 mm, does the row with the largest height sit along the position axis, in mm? 251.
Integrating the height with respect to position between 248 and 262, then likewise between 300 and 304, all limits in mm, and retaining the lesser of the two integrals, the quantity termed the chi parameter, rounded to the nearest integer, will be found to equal 149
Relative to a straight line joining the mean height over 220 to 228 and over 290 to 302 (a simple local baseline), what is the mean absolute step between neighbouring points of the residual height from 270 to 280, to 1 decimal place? 0.9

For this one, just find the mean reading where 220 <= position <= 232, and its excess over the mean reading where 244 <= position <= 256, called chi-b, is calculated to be -3.5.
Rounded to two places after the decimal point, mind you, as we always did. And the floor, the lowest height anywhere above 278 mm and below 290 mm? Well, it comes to 56.00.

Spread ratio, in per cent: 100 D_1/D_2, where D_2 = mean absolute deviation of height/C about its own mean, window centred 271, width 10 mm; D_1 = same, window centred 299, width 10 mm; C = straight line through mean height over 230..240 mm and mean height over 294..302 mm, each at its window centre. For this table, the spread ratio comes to 156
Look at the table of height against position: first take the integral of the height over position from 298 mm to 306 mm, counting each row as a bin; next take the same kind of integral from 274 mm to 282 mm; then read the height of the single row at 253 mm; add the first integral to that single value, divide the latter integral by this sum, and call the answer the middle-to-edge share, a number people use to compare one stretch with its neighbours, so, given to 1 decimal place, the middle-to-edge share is 1.4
